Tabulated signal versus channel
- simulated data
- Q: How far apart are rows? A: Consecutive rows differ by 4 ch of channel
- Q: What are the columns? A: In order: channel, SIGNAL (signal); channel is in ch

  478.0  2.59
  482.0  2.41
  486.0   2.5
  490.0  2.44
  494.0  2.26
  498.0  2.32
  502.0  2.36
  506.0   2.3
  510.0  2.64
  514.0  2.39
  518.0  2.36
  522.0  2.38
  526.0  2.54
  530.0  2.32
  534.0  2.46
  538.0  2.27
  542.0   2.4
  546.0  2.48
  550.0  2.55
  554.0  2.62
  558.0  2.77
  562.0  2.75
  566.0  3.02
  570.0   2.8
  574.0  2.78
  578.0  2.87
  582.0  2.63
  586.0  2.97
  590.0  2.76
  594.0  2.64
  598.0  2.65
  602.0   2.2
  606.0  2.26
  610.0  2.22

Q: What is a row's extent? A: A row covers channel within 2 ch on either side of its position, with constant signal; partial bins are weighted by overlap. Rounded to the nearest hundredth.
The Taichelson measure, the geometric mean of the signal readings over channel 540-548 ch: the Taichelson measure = 2.44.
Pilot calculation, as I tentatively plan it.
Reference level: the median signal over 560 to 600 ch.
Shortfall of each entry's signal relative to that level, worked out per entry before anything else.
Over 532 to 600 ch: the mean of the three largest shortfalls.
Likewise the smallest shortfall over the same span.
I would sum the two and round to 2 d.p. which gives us 0.14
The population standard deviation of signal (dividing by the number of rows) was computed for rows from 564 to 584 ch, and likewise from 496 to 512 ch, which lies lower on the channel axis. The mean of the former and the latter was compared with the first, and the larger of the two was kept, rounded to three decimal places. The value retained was 0.132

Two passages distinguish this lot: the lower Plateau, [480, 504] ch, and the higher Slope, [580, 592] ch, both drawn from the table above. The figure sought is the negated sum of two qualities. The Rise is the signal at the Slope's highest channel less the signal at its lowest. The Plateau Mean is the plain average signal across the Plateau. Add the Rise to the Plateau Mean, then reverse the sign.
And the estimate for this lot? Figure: -2.51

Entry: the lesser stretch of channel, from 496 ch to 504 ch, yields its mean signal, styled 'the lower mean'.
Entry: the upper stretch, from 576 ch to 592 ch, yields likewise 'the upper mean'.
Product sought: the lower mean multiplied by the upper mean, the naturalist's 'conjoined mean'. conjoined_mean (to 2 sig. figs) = 6.6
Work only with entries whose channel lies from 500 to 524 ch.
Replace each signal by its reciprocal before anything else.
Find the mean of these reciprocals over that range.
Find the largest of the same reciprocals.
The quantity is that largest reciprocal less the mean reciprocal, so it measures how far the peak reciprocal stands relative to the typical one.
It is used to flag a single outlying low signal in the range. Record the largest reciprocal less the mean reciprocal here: 0.018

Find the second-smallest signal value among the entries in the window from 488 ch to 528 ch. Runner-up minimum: 2.3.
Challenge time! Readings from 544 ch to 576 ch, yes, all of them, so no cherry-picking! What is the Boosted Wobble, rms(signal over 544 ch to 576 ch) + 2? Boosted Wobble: 4.7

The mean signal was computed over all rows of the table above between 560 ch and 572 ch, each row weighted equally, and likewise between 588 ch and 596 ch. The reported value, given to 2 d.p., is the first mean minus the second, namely 0.16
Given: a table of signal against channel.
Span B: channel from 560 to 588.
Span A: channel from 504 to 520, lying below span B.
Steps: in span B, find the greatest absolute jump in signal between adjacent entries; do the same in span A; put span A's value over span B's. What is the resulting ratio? 1.0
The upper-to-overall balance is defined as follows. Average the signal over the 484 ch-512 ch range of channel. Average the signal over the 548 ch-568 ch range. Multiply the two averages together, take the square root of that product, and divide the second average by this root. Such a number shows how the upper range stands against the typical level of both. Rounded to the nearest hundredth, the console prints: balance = 1.07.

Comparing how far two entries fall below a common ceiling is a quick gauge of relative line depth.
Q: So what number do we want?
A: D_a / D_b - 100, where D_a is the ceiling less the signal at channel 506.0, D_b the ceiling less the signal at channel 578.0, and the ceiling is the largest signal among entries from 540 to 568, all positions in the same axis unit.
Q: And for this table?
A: -95.2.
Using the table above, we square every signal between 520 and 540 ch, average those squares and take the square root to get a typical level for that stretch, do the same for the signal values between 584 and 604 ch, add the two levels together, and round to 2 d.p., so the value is 5.05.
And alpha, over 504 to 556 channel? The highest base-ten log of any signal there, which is 0.422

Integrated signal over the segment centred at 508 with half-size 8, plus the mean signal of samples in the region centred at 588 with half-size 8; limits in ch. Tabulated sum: 41.5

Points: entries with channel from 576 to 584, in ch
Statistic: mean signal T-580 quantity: 2.75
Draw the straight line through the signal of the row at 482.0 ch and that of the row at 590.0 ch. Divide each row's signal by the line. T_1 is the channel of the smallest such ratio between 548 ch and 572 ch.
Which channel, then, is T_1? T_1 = 550.0 ch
